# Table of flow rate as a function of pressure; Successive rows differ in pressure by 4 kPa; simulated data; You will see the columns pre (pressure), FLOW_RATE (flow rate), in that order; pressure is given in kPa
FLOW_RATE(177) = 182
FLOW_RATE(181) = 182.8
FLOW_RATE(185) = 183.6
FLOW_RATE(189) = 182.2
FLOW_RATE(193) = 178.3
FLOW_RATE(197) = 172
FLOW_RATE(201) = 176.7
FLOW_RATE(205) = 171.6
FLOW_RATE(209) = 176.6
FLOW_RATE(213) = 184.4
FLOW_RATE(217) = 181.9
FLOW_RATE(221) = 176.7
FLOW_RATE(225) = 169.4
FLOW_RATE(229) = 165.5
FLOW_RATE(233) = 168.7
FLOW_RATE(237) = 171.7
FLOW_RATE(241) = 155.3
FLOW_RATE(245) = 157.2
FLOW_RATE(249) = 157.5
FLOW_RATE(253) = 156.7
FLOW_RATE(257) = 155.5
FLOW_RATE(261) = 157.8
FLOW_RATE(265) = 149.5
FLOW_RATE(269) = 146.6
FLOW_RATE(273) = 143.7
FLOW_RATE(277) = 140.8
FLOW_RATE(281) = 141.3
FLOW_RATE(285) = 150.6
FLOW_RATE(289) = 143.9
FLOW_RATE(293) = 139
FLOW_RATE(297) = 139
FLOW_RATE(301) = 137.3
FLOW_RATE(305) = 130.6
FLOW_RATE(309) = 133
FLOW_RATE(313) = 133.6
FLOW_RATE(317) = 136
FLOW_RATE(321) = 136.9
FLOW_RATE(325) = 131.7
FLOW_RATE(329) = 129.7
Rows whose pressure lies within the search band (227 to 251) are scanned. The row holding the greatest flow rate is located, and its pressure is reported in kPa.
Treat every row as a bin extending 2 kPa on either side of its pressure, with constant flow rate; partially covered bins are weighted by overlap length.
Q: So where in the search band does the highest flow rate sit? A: 237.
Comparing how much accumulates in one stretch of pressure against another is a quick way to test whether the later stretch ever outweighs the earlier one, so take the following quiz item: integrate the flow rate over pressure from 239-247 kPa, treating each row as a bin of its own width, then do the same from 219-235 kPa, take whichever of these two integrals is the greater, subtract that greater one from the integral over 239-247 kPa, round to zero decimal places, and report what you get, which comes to -1471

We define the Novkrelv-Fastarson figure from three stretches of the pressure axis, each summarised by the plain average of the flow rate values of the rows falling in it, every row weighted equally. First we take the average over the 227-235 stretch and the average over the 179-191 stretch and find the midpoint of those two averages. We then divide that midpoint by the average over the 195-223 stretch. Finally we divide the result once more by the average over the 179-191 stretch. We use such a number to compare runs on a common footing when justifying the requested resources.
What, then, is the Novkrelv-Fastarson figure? 0.0054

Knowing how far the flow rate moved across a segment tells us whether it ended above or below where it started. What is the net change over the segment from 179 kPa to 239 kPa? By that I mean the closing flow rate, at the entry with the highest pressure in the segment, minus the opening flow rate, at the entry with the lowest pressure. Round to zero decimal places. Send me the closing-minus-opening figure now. -11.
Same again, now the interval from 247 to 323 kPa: -21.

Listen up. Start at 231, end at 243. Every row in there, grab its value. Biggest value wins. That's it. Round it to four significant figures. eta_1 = 171.7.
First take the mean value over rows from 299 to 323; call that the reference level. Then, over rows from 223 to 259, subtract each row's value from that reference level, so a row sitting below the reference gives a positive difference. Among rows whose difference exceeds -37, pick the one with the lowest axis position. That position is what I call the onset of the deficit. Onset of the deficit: 225 kPa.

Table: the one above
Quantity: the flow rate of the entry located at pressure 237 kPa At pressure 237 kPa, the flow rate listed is 171.7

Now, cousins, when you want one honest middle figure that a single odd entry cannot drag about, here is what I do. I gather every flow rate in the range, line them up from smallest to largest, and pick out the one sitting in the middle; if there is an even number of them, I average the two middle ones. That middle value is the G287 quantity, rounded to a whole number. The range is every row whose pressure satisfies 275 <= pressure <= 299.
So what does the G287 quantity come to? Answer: 141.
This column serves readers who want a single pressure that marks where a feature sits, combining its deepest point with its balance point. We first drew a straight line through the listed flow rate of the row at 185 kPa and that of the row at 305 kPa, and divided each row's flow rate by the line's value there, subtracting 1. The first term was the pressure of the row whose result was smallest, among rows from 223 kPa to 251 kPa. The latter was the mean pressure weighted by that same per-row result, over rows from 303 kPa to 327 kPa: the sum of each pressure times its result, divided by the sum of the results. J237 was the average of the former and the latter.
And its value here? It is 279.9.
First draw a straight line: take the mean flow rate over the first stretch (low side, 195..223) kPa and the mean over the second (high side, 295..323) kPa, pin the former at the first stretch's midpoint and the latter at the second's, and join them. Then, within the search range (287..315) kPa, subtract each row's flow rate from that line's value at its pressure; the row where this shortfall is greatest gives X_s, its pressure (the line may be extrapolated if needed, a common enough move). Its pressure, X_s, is 305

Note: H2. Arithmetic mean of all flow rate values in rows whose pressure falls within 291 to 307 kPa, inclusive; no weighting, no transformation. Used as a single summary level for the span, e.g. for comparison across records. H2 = 136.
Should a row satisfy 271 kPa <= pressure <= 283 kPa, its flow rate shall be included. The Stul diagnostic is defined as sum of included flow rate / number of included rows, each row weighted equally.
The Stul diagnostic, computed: 142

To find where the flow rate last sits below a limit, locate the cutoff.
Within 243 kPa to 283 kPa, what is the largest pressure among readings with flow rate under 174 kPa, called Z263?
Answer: 281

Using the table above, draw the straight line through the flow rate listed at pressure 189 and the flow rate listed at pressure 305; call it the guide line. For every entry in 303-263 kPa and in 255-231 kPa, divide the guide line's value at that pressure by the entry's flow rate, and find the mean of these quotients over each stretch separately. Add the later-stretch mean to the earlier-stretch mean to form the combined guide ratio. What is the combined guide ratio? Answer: 1.96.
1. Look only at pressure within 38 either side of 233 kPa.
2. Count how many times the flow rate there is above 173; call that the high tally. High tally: 5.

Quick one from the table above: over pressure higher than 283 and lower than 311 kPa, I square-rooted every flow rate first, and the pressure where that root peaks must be 285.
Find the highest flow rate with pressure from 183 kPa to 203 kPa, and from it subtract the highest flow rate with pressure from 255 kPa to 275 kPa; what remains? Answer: 26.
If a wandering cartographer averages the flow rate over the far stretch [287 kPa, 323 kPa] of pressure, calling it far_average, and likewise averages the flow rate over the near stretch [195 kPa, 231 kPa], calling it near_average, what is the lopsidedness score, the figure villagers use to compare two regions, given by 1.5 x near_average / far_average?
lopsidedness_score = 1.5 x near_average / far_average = 1.92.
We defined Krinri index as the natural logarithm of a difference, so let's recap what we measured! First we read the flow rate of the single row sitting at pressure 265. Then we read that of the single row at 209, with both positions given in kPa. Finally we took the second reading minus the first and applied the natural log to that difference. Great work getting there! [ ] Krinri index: 3.3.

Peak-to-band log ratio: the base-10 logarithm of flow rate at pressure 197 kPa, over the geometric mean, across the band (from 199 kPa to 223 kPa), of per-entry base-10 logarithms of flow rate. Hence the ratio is 0.99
